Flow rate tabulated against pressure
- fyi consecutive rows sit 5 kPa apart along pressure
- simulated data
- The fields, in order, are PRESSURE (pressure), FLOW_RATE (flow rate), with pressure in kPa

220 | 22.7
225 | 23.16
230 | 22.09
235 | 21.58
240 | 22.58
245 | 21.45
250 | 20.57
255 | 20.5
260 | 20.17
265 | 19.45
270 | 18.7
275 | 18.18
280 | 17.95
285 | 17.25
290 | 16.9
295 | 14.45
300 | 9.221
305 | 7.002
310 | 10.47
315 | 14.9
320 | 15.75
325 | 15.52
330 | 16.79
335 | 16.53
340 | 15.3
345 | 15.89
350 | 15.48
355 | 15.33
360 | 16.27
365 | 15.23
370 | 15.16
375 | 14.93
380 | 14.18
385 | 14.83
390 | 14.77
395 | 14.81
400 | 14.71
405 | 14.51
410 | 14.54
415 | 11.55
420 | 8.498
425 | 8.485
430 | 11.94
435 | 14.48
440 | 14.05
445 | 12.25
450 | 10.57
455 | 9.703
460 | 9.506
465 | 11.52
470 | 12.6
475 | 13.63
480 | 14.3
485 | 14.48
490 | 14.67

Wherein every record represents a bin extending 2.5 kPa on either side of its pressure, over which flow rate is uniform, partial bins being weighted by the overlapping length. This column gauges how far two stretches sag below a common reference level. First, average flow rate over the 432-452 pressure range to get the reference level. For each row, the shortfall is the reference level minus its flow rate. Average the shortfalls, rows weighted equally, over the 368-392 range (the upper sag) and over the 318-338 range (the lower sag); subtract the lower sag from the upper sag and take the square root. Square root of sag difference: 1.2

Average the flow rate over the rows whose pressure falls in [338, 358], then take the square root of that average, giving 3.94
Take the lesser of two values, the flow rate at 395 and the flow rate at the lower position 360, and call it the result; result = 14.8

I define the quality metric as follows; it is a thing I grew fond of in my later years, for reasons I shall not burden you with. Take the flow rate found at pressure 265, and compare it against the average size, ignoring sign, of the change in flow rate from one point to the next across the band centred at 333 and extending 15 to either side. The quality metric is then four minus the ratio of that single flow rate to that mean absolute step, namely -23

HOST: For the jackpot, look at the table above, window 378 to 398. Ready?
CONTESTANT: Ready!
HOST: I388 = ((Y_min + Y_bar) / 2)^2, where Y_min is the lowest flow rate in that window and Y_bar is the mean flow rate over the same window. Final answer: 208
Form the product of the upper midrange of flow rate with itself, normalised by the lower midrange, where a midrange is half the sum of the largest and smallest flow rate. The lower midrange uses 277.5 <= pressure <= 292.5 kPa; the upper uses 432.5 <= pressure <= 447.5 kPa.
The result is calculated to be 10.3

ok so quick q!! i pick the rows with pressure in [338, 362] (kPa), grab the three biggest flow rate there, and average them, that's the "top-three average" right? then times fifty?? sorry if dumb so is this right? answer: 794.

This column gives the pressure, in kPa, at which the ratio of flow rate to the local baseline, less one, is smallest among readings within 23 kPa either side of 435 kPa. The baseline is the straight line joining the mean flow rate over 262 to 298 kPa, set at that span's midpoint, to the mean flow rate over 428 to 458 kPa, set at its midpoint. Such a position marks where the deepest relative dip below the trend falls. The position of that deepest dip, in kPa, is 420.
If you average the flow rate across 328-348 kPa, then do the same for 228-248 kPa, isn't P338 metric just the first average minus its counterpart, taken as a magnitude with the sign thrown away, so 5.8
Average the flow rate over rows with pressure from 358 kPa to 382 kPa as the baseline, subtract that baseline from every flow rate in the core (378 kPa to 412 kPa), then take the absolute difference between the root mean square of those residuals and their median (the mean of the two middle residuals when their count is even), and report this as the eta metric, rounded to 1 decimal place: 1.0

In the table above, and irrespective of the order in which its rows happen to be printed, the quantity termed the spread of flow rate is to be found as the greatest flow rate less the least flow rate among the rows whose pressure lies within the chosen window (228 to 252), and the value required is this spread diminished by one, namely 1.0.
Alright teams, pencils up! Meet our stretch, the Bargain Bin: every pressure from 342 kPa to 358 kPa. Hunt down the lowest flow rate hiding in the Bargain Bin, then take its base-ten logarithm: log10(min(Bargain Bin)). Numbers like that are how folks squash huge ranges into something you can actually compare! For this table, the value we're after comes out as 1.19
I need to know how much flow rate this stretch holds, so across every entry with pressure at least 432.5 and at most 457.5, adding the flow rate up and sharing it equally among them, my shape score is 12.2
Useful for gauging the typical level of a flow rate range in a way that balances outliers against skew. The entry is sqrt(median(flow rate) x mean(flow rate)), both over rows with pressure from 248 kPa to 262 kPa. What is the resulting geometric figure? 20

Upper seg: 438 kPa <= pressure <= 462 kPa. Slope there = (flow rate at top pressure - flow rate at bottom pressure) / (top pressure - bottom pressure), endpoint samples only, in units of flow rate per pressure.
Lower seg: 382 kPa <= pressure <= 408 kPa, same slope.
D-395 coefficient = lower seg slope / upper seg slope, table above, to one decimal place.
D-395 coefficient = 0.1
